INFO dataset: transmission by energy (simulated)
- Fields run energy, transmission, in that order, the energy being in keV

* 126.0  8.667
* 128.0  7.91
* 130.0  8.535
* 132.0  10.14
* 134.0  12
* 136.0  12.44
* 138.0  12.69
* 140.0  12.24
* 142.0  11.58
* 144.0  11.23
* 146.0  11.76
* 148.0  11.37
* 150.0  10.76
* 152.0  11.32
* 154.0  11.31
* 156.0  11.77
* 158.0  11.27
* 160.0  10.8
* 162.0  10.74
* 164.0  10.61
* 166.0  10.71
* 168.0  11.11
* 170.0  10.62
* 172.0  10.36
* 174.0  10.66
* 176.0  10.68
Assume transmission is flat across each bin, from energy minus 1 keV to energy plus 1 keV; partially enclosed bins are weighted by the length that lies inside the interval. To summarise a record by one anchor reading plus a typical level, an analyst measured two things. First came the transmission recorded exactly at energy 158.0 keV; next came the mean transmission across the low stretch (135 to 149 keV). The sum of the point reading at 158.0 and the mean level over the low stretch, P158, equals 23.17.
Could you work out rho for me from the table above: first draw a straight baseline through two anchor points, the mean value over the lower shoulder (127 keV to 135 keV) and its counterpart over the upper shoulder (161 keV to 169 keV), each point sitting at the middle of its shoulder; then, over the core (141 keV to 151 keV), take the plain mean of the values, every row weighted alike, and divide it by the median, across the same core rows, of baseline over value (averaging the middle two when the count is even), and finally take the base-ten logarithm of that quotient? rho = 1.10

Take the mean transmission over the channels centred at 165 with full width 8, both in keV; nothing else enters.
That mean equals 10.8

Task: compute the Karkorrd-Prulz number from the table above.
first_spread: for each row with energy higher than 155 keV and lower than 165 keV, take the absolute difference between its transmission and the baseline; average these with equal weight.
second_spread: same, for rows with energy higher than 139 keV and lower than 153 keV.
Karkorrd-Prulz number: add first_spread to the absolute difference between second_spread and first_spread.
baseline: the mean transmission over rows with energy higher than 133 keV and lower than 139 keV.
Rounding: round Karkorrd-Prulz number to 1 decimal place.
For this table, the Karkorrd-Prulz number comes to 1.8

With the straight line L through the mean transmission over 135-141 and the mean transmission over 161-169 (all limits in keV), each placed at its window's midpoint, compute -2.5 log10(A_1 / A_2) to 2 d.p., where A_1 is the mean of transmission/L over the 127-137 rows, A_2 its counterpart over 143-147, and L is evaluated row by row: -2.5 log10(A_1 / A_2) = 0.20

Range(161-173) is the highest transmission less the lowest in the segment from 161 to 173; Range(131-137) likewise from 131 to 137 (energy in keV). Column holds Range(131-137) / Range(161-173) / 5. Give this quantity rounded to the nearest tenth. 0.6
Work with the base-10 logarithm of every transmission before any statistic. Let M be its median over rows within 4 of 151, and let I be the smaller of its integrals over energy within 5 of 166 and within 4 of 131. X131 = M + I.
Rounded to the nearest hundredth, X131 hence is 8.88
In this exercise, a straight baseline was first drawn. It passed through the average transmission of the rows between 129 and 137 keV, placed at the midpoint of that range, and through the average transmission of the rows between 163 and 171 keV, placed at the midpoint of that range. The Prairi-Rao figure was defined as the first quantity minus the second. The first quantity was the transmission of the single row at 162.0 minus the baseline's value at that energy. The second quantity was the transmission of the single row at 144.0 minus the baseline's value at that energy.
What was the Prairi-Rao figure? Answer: -0.5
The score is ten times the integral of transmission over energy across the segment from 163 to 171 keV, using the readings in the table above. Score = 861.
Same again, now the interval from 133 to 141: 987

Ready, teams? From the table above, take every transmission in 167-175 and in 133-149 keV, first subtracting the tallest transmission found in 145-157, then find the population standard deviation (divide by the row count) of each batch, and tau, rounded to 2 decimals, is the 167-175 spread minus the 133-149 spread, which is -0.22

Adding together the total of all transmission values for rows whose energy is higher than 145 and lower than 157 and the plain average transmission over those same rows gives 80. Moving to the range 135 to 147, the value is 84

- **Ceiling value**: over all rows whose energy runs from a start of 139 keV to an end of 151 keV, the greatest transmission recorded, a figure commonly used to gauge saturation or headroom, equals 12.24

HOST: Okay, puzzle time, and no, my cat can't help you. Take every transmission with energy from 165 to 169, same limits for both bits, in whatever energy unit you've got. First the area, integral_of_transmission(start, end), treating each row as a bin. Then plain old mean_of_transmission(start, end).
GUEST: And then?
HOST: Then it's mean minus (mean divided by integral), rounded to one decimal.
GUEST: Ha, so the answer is 10.7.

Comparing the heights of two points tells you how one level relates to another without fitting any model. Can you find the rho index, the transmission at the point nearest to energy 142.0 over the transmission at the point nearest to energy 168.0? 1.04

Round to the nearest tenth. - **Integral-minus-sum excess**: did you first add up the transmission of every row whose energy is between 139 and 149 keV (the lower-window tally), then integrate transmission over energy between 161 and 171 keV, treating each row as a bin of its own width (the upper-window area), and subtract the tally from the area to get 49.4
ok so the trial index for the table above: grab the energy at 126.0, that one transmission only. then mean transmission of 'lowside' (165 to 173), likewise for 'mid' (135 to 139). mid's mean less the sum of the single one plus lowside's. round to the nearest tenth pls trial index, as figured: -6.8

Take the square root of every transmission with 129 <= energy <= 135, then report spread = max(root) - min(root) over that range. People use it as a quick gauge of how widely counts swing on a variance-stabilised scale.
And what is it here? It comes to 0.543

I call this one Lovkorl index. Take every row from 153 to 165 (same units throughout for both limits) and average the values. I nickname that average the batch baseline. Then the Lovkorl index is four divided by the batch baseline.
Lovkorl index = 0.36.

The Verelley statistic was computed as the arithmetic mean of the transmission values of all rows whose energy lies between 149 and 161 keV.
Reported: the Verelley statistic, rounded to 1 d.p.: 11.2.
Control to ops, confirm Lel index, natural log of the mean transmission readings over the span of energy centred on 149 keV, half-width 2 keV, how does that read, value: 2.40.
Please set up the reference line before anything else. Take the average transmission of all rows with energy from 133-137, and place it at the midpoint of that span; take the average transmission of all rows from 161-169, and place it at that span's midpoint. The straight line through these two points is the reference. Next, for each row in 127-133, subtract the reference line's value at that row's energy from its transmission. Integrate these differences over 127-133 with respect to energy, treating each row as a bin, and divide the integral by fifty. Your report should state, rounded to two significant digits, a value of -0.43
